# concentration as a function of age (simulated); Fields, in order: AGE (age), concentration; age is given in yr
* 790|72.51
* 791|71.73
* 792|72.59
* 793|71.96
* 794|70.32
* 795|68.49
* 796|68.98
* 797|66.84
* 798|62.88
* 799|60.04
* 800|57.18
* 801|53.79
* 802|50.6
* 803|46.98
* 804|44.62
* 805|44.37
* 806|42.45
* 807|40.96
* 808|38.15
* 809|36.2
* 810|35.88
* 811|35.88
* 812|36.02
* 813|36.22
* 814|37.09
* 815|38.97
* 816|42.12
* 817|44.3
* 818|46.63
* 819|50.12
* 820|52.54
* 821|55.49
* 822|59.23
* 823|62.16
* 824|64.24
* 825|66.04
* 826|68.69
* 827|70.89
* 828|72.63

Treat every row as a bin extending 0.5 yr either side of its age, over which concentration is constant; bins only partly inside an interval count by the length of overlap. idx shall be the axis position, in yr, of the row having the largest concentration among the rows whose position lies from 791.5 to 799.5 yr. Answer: 792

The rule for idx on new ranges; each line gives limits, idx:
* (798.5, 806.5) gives 799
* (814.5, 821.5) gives 821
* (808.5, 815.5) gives 815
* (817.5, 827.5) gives 827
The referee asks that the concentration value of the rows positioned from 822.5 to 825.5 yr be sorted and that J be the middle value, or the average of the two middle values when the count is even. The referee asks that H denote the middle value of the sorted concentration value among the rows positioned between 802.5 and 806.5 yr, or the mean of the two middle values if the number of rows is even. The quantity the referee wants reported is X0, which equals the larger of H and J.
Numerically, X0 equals 64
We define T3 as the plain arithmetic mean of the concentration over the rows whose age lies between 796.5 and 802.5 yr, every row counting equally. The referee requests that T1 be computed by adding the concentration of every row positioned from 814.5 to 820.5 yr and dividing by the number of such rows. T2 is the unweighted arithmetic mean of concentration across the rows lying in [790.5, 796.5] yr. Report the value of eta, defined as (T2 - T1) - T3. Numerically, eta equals -34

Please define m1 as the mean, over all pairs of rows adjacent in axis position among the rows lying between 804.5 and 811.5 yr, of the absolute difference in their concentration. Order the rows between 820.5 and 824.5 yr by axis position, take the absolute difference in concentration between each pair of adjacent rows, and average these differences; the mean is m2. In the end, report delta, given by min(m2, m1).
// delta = 1.4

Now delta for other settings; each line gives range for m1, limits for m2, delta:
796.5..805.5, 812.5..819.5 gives 2.3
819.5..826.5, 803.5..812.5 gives 1.1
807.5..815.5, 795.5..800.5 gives 0.8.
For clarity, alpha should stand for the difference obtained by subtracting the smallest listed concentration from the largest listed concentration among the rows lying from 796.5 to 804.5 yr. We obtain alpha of 22.2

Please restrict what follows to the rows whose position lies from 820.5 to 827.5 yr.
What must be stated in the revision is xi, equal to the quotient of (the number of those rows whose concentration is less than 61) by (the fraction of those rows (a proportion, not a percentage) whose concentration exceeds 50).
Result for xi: 2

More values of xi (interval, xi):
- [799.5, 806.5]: 16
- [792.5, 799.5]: 1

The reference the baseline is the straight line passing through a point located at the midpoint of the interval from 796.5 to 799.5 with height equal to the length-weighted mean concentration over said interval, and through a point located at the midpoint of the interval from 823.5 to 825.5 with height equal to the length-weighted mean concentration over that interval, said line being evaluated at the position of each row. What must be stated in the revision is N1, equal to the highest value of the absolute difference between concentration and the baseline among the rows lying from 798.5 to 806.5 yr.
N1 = 21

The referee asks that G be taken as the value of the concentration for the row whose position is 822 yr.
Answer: 59.23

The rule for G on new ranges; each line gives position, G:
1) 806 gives 42.45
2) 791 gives 71.73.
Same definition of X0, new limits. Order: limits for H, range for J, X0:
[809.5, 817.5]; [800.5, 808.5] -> 44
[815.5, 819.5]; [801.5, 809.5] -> 45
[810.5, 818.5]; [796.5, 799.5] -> 63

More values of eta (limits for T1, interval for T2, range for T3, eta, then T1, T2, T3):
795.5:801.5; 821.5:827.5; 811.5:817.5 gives -36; 61.6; 65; 39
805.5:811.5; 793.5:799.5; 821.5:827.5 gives -37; 38.3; 66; 65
